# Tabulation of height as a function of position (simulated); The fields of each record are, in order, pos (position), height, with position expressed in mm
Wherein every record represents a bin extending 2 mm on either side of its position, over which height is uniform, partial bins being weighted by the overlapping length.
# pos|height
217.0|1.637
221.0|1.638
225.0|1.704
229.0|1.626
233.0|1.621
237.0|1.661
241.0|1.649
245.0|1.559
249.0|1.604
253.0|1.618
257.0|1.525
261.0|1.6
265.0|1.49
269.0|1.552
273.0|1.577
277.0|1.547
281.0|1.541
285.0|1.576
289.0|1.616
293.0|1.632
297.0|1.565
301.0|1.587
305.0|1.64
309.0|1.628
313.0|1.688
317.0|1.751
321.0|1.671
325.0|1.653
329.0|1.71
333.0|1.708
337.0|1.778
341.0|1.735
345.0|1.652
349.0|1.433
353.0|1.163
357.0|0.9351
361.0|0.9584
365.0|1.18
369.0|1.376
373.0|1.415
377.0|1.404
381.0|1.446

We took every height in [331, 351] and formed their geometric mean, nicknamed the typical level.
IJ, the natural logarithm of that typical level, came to 0.505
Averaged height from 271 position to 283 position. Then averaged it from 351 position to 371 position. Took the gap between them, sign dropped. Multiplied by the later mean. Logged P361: 0.49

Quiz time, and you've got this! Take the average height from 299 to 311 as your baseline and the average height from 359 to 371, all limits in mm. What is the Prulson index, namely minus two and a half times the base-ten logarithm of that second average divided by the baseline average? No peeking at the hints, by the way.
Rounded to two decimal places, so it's 0.35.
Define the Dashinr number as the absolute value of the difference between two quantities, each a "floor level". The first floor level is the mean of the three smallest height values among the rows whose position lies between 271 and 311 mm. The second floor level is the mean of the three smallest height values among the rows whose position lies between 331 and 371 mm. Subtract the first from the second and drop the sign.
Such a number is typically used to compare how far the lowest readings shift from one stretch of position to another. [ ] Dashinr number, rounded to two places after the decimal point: 0.53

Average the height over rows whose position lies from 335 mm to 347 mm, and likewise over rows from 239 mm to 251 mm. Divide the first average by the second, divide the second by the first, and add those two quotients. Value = 2.005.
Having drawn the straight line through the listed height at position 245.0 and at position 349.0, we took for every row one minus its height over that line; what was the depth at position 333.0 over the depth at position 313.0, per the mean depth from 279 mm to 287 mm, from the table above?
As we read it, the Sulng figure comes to -41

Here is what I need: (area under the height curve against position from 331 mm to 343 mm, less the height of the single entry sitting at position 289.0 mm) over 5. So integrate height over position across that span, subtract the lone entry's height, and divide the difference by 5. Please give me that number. 3.9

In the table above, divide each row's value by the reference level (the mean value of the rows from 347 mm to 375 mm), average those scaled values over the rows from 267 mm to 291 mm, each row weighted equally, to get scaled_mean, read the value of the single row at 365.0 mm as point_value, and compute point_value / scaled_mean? 0.91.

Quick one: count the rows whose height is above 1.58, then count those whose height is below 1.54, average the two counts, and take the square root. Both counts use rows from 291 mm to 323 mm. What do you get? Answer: 1.87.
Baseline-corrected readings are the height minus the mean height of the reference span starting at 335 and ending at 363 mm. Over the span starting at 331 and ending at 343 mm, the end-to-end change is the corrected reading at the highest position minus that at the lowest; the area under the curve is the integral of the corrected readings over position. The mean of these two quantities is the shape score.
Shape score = 2.18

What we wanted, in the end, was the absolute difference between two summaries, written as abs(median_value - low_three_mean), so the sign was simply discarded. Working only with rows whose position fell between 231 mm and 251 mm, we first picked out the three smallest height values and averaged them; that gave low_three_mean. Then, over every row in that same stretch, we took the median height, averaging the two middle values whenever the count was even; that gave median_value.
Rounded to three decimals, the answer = 0.026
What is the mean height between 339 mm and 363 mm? 1.31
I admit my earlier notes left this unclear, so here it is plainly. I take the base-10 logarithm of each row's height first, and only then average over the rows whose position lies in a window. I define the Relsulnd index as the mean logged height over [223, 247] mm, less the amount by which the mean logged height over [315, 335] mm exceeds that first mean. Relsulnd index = 0.20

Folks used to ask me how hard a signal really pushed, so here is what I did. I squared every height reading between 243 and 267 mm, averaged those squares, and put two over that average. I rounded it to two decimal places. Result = 0.81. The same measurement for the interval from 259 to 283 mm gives 0.83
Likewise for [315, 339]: 0.68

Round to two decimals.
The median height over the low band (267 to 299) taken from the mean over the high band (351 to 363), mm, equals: -0.55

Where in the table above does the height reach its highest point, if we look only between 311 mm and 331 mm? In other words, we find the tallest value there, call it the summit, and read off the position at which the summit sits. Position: 317.0 mm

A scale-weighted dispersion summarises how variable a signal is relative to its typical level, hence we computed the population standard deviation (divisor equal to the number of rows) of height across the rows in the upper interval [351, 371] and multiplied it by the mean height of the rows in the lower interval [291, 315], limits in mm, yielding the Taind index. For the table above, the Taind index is 0.26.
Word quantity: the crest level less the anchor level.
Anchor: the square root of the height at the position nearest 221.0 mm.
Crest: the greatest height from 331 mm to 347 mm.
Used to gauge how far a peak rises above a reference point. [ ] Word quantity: 0.498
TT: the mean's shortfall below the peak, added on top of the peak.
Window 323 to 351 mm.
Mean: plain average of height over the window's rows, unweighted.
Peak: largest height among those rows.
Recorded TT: 1.89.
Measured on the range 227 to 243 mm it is 1.68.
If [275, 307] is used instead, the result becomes 1.69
